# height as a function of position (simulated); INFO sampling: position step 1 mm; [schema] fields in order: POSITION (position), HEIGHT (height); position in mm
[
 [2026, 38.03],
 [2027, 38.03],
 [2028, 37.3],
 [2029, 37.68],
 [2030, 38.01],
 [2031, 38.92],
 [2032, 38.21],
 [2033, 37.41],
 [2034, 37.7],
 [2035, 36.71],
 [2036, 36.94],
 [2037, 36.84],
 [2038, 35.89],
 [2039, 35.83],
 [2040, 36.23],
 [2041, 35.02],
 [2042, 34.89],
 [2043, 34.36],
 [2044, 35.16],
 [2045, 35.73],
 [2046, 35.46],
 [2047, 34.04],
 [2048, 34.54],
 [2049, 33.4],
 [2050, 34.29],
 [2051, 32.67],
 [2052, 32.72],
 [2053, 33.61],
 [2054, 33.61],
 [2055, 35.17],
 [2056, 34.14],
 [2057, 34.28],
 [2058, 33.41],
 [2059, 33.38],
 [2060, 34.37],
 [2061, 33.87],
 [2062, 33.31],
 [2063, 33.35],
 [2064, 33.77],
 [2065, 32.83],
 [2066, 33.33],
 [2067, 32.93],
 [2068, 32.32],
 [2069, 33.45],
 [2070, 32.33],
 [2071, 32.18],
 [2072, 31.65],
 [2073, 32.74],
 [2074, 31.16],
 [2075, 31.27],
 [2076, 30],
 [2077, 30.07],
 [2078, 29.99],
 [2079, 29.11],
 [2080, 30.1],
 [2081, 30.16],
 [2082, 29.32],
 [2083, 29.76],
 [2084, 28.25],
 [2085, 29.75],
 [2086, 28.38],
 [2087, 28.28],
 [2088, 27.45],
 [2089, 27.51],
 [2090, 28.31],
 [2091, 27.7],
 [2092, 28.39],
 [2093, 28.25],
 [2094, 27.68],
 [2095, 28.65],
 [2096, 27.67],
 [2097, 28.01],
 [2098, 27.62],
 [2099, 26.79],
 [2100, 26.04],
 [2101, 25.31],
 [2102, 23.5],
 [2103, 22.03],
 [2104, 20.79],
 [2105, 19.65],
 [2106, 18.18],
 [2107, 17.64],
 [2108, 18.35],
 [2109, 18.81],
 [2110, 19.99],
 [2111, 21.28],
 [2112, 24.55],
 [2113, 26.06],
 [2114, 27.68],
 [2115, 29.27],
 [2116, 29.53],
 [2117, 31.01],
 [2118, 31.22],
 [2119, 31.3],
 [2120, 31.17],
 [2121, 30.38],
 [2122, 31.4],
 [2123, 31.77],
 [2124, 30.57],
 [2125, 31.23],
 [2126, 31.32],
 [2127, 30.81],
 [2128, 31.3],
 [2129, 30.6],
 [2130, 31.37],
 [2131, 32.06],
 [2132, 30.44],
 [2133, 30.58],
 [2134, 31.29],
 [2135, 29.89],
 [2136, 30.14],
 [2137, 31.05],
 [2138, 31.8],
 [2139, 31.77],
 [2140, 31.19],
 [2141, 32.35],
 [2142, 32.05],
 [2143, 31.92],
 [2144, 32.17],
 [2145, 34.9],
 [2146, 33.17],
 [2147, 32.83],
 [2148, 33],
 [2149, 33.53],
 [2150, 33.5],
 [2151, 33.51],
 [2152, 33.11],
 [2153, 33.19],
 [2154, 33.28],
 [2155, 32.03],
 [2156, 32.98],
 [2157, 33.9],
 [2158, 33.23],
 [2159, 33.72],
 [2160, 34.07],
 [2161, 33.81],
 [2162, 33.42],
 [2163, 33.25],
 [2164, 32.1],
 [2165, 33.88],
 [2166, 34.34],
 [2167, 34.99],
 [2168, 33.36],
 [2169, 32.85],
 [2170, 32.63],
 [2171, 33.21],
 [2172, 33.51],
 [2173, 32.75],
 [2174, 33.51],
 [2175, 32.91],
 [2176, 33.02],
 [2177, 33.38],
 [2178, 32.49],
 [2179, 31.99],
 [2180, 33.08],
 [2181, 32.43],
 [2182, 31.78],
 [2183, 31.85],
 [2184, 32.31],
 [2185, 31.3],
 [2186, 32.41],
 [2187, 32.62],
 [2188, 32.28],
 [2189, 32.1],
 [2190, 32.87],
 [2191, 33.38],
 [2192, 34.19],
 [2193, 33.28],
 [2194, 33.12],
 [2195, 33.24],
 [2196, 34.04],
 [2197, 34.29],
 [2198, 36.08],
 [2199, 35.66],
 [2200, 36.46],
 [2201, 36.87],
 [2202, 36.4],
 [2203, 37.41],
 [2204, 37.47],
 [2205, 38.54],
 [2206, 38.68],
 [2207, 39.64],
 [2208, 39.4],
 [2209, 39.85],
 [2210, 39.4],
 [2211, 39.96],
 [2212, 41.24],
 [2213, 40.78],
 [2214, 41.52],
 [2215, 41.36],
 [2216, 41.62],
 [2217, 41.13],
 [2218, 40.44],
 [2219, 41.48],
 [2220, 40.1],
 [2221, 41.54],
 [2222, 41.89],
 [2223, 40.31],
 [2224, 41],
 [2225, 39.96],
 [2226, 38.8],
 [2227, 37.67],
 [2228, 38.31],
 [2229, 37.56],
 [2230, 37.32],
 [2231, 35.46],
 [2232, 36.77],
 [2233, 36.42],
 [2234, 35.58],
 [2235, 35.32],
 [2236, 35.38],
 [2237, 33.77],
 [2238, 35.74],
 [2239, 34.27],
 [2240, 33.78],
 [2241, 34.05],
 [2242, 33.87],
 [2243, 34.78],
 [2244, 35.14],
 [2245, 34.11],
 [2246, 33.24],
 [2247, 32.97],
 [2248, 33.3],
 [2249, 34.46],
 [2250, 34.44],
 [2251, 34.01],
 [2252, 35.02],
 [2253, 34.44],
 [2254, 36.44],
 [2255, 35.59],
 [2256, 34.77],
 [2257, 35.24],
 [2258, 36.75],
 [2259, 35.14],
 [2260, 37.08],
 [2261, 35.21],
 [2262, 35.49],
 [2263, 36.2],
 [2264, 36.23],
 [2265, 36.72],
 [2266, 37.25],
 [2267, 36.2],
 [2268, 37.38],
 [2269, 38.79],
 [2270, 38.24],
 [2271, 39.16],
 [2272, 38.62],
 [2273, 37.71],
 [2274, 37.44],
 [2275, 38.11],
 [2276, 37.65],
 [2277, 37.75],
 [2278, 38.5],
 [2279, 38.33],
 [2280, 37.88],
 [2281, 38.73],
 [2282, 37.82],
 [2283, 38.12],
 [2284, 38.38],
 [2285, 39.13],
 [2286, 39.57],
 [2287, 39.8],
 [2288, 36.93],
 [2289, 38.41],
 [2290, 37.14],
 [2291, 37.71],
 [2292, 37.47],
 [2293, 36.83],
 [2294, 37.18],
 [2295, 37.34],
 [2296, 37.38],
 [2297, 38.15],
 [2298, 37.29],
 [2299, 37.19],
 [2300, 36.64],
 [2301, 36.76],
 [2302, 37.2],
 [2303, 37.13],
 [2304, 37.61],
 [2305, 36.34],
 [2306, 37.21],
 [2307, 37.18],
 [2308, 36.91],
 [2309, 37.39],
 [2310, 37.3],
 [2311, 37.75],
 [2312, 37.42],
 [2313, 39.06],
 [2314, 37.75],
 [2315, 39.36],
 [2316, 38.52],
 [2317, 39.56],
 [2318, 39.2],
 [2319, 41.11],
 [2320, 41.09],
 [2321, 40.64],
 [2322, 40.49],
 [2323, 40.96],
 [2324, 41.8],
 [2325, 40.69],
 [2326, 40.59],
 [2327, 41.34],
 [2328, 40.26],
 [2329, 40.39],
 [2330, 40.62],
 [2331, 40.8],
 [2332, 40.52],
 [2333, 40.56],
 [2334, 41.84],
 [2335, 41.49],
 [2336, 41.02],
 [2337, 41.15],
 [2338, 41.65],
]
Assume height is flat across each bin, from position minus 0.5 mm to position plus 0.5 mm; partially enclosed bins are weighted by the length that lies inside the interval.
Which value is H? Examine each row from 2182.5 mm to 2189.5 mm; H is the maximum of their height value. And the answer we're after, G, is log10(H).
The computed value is 1.51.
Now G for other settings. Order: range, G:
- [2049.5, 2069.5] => 1.55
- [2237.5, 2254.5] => 1.56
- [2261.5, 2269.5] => 1.59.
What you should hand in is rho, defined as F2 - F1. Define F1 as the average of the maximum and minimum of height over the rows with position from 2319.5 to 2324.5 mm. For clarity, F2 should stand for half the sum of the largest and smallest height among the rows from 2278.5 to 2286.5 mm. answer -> -2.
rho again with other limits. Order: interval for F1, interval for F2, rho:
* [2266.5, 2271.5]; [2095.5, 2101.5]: -11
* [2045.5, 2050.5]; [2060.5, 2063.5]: -1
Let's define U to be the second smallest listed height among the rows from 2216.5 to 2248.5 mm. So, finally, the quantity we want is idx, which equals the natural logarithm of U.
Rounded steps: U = 33.24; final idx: 3.50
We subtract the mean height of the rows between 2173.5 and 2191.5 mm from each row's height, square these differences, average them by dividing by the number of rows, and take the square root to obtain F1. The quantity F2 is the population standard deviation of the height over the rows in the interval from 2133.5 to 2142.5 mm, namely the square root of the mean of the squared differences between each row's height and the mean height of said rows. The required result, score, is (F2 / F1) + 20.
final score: 21.3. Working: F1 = 0.59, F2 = 0.8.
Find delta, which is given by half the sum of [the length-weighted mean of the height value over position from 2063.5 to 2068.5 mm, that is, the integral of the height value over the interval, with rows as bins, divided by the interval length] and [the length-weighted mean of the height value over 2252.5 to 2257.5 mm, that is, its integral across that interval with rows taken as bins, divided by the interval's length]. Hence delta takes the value 34.2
